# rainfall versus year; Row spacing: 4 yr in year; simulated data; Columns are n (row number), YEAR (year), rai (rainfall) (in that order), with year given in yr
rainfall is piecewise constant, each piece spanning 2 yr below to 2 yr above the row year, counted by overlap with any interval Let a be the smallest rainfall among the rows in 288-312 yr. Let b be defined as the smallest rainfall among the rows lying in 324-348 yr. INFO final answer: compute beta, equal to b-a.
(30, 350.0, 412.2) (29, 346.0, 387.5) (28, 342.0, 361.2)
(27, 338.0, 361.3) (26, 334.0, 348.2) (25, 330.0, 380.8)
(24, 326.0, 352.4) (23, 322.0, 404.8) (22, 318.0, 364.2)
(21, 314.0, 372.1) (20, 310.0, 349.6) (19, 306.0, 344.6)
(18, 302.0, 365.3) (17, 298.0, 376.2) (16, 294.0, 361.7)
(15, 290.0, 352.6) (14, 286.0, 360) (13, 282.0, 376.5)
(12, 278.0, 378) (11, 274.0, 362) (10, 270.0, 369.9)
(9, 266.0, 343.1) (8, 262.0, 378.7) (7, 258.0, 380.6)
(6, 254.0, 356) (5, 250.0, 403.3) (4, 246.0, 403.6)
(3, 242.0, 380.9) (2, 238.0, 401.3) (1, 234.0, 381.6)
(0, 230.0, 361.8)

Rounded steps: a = 344.6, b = 348.2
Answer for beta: 4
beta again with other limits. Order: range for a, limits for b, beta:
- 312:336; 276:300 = 4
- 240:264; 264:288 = -13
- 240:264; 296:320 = -11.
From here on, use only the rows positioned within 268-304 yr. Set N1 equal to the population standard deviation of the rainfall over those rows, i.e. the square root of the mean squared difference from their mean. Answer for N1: 8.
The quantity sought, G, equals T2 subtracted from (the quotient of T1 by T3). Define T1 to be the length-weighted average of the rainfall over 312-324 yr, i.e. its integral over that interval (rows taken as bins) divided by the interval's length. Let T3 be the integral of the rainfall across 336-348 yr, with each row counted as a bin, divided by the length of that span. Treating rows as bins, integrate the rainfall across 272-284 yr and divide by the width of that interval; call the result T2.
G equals -371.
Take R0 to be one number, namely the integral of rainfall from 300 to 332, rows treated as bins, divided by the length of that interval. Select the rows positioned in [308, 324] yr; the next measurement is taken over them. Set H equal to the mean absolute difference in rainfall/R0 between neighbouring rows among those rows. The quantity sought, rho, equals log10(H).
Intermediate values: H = 0.065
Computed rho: -1.19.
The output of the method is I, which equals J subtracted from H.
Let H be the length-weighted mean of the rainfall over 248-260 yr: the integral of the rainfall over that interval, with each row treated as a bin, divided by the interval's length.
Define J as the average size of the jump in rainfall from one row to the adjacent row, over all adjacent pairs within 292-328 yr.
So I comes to 358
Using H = 380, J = 22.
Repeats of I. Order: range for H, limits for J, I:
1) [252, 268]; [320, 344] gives 339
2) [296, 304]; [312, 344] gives 346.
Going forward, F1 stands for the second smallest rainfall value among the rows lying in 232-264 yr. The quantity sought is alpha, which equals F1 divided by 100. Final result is 3.79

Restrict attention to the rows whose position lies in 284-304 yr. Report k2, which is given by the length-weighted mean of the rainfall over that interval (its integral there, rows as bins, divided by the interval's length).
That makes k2 363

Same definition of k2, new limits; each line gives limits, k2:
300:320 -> 359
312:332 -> 375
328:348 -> 368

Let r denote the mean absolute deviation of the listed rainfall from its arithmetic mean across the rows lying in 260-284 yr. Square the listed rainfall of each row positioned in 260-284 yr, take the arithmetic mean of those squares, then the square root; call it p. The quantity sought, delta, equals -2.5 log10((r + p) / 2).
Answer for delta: -5.69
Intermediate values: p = 368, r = 10.3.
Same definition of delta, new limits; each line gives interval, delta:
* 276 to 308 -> -5.68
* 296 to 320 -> -5.67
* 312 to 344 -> -5.70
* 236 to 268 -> -5.75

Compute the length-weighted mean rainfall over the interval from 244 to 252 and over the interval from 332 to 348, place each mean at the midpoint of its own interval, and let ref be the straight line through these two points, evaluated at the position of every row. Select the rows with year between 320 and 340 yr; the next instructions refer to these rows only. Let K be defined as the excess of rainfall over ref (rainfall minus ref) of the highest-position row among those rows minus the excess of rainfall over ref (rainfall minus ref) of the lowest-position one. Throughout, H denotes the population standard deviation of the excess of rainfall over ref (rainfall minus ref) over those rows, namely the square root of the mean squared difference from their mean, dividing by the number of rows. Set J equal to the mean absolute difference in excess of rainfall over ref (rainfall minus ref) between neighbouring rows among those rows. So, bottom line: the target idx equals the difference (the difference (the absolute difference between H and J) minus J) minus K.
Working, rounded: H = 19.5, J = 32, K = -37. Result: 17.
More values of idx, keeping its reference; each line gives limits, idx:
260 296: -8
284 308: -3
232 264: -23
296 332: -37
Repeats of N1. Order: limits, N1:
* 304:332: 20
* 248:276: 18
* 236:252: 9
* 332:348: 14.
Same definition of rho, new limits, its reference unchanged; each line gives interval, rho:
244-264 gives -1.30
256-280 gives -1.32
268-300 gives -1.55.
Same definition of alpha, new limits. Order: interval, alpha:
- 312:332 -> 3.64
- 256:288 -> 3.60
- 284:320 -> 3.50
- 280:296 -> 3.60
